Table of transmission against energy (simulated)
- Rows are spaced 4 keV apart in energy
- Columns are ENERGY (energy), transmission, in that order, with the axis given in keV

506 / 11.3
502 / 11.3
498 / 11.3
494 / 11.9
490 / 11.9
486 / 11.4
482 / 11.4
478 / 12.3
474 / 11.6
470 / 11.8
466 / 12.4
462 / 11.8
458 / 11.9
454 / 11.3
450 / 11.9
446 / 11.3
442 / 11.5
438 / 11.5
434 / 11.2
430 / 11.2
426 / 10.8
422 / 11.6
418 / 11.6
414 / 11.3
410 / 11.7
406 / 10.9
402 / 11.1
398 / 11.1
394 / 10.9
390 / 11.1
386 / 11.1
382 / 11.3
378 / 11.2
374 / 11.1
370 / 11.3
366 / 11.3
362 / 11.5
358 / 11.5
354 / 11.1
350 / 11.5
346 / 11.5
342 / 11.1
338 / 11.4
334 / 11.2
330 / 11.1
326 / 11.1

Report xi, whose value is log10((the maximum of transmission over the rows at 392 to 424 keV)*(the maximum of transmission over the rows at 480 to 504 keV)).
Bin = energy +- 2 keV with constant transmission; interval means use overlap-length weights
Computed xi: 2.14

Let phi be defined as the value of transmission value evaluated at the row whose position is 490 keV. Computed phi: 11.9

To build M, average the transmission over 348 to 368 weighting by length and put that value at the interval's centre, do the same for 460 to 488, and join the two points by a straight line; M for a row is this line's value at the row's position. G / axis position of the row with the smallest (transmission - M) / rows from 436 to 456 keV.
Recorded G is 454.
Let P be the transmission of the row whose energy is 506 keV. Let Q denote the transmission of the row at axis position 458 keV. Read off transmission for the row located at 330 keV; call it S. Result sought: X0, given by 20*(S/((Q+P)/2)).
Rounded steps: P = 11.3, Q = 11.9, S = 11.1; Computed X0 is 19.1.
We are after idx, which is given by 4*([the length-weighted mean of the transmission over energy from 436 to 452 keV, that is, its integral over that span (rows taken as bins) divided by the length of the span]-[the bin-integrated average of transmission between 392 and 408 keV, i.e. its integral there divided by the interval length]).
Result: 2.2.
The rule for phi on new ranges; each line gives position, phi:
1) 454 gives 11.3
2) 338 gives 11.4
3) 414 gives 11.3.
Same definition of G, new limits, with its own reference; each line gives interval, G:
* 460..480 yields 474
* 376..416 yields 406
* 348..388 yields 386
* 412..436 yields 426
